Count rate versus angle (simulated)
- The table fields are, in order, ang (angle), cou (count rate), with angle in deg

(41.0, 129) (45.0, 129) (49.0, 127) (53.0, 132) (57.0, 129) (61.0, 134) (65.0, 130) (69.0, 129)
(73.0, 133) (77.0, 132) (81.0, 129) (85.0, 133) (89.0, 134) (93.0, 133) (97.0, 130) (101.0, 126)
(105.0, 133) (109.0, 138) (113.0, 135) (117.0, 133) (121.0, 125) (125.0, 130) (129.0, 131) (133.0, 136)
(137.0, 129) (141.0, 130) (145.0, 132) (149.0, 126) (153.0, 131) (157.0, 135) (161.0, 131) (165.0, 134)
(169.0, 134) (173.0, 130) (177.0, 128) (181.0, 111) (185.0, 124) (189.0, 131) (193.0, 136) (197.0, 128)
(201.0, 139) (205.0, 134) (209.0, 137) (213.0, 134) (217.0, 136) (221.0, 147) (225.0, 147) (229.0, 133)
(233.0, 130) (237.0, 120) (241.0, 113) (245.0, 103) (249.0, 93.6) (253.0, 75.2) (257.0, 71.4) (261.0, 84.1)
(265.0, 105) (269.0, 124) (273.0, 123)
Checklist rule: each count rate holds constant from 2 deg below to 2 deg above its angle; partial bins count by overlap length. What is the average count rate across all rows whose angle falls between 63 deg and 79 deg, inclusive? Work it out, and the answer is 131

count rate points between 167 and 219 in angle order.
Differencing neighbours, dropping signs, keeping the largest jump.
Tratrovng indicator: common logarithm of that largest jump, 1.2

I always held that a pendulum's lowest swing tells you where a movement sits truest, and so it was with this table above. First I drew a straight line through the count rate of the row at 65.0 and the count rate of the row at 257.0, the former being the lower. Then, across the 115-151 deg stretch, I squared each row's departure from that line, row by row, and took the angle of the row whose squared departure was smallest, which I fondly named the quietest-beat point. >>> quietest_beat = 121.0 deg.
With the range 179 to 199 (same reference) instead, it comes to 181.0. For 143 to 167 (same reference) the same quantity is 149.0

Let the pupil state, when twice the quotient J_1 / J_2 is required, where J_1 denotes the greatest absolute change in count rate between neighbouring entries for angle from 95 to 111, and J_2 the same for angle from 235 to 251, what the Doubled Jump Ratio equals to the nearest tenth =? 1.4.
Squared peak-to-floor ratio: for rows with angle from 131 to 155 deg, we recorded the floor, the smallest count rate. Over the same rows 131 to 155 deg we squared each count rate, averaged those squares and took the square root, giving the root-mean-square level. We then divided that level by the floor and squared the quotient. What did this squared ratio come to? 1.08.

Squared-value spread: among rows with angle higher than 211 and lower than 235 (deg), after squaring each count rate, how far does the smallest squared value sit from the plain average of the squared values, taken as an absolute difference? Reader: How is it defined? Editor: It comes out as 2143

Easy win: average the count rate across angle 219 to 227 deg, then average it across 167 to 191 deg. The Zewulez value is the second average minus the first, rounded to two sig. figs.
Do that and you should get -21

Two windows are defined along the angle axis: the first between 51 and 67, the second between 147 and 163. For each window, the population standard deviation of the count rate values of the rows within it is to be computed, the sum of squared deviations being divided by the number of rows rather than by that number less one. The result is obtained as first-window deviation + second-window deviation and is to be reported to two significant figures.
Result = 5.1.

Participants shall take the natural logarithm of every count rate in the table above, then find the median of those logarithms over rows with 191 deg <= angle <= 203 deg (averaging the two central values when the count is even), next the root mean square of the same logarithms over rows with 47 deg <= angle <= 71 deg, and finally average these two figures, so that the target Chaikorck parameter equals 4.89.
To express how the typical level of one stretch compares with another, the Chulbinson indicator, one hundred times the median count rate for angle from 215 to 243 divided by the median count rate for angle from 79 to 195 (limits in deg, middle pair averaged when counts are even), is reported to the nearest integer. 102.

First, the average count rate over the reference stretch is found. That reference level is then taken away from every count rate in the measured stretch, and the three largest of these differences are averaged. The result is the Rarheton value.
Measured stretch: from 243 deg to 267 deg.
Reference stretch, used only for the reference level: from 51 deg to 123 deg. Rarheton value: -31.0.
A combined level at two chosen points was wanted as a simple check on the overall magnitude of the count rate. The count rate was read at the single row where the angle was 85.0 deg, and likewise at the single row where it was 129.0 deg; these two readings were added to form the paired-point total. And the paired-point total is 264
